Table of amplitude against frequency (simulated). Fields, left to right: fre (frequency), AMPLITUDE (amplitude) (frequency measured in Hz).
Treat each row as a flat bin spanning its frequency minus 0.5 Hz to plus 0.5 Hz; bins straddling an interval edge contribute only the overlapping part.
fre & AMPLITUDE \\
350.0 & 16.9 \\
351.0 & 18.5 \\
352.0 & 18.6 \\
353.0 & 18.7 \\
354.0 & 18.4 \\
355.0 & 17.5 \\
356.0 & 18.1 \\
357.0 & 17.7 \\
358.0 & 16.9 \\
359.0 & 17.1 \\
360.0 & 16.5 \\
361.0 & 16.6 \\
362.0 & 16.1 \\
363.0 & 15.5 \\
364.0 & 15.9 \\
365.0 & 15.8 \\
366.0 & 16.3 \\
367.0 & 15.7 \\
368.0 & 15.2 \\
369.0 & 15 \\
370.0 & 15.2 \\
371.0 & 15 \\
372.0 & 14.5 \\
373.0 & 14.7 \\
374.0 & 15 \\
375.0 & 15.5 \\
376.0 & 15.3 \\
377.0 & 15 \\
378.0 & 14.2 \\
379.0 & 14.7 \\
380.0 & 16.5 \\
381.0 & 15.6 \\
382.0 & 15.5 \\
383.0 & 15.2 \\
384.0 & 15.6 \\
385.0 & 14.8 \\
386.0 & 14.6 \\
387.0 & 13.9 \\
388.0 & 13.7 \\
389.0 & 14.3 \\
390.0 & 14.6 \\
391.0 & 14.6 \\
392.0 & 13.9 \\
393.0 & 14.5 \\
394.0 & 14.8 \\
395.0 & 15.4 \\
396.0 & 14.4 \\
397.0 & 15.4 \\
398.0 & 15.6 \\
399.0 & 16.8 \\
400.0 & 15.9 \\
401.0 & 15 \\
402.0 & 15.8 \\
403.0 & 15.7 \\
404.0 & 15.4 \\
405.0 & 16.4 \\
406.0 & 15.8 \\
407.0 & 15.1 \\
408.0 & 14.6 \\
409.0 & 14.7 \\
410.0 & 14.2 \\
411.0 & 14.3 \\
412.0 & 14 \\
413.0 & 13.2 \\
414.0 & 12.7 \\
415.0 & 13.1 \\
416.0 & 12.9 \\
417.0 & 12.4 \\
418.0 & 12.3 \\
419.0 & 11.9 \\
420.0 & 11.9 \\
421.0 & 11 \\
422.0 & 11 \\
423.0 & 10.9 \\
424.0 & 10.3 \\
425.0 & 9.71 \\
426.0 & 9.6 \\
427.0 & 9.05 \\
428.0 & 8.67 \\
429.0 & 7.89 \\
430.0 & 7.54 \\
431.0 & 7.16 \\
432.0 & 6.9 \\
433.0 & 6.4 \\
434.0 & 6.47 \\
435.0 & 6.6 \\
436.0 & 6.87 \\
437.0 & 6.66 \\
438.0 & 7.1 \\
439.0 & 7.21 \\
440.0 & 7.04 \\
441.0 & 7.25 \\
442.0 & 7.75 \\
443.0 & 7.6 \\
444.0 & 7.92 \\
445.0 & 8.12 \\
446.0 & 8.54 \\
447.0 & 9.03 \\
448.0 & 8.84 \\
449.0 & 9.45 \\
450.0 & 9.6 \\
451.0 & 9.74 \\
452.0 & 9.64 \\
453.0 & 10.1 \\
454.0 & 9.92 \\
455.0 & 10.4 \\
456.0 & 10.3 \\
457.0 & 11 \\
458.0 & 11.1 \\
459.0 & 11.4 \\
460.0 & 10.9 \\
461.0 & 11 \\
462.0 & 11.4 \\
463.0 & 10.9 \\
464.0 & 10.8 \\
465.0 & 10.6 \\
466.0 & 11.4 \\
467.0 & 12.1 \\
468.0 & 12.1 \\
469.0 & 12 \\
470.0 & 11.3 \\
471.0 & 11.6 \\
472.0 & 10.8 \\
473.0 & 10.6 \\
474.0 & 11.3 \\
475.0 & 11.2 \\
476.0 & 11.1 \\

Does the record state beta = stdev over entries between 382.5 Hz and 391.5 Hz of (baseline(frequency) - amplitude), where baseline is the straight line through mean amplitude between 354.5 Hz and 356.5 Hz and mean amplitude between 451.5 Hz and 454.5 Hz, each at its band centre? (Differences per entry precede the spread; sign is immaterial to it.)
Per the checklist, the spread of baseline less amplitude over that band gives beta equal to 0.5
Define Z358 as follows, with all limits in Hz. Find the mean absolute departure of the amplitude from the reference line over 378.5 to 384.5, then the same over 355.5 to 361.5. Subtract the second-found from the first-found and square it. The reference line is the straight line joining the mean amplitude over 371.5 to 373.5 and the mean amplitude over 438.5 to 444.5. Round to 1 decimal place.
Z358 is 0.6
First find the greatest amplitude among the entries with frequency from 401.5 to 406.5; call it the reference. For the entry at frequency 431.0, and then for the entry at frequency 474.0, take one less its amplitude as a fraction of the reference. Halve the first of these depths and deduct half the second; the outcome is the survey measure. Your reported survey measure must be 0.13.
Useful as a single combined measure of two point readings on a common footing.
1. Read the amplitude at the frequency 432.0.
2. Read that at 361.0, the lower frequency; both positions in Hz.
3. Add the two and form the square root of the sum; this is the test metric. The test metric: 4.85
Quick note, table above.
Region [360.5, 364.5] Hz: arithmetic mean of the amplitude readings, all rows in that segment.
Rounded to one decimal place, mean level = 16.0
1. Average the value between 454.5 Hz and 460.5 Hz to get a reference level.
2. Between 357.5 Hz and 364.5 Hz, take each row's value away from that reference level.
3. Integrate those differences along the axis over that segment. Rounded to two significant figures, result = -39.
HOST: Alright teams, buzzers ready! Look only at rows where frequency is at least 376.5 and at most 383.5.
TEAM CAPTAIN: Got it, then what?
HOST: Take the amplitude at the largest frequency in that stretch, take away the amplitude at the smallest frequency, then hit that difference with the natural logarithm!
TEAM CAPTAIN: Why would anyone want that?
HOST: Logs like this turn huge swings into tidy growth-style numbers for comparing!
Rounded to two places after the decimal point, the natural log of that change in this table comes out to -1.61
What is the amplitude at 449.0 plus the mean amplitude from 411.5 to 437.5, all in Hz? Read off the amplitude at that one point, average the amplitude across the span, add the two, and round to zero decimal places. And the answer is 19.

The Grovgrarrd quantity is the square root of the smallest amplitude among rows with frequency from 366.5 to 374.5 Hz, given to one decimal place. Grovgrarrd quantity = 3.8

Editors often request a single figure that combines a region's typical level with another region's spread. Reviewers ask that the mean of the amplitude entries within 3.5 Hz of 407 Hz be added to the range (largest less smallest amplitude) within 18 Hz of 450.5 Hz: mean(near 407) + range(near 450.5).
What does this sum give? 21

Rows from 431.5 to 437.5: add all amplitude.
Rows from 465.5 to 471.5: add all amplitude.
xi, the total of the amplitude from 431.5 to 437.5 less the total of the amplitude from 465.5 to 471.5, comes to -31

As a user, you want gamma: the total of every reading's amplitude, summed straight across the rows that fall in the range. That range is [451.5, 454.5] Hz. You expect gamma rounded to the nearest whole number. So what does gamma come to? 30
